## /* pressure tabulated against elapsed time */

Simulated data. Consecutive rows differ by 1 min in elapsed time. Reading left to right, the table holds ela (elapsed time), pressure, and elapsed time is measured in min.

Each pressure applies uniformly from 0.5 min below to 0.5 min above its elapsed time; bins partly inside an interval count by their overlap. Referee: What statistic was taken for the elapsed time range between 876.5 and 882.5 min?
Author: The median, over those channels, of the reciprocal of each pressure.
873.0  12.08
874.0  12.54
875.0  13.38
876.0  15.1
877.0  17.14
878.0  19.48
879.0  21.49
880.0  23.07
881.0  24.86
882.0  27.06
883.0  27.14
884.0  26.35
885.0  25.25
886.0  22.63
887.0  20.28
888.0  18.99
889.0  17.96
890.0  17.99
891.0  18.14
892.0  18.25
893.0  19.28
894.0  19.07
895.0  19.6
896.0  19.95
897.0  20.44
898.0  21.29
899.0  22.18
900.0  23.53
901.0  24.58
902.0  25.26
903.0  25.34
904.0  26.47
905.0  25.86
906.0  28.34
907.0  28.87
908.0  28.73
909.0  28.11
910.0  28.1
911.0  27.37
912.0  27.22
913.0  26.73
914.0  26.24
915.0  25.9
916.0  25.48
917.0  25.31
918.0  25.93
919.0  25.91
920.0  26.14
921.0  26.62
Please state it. 0.045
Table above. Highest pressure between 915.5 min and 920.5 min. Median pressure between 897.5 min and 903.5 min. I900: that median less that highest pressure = -2.1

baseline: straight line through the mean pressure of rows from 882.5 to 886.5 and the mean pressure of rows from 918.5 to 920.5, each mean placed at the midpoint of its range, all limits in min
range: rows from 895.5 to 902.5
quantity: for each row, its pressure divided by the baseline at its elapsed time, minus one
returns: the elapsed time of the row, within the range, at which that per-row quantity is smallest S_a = 896.0 min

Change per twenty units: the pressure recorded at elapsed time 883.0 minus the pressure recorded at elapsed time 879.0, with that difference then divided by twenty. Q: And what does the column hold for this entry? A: 0.28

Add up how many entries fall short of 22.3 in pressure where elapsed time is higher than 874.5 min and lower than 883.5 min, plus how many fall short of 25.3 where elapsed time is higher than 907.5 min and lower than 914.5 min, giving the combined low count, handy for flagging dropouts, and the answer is 5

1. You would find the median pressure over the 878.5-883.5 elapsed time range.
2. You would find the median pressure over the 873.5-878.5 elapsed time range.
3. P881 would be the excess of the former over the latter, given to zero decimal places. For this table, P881 10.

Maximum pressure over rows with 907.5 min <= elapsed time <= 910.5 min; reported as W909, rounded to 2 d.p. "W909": 28.73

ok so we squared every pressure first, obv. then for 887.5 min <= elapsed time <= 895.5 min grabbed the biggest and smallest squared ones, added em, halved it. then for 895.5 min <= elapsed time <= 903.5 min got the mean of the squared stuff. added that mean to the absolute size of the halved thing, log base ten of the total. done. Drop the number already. 2.94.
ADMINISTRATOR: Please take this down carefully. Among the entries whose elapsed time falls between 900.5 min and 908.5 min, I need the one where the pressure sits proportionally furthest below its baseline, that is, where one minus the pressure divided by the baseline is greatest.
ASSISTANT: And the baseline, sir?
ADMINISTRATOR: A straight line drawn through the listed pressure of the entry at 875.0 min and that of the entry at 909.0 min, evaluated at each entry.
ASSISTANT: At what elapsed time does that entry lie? 905.0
